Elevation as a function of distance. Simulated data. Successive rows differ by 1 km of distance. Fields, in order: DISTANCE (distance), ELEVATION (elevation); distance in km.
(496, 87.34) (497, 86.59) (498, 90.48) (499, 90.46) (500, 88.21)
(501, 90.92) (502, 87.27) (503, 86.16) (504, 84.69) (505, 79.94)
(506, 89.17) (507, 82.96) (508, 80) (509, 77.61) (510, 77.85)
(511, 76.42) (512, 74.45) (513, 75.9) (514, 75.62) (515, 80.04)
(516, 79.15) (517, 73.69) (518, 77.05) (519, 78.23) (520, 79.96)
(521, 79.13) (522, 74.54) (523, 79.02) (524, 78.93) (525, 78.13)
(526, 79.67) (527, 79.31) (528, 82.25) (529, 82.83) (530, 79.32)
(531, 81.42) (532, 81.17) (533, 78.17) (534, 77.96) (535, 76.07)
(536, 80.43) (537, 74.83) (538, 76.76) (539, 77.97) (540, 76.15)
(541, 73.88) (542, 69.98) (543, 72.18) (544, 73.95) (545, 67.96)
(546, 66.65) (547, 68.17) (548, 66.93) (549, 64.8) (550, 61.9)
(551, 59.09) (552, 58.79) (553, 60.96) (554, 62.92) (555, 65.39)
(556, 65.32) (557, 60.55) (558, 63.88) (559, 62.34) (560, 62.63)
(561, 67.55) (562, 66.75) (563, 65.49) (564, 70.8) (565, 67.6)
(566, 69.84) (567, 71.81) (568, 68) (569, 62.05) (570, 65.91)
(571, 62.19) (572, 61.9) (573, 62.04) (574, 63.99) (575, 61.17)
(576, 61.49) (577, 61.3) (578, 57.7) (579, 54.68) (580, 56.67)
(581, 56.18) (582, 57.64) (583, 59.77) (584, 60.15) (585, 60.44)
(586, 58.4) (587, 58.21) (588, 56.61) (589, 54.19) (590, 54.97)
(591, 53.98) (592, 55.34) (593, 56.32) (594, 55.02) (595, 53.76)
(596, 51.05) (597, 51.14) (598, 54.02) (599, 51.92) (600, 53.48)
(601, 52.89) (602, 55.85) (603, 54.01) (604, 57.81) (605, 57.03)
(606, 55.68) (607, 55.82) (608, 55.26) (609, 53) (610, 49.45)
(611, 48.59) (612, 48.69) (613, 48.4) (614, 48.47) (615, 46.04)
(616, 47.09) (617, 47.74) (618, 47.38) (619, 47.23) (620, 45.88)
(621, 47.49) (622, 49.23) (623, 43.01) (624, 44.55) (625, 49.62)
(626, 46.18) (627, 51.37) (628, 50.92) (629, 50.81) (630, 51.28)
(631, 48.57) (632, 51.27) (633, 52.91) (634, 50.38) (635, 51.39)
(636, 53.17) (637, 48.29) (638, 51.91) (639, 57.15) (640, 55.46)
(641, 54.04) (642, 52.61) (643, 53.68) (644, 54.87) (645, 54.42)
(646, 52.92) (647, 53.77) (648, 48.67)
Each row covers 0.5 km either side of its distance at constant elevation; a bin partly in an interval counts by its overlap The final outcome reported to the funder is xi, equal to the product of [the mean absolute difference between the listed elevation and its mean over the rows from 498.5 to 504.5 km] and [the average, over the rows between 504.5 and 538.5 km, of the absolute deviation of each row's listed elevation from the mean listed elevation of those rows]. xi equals 4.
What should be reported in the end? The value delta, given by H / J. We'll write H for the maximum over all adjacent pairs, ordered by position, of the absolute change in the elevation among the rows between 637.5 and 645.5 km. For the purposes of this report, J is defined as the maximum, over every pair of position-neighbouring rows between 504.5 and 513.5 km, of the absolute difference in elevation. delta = 0.6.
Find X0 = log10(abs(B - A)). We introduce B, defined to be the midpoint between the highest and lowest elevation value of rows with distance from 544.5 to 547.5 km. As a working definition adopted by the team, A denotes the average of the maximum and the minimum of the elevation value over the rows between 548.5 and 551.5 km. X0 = 0.74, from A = 62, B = 67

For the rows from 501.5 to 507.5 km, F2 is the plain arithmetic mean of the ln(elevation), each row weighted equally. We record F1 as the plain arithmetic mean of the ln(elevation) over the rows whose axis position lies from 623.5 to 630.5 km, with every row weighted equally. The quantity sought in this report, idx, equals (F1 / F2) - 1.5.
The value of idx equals -0.623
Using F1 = 3.9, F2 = 4.44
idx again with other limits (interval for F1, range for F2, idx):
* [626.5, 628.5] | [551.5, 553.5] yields -0.538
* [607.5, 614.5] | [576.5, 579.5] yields -0.535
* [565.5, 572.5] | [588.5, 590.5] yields -0.453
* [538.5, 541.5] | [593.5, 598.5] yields -0.409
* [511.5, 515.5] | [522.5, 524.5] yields -0.507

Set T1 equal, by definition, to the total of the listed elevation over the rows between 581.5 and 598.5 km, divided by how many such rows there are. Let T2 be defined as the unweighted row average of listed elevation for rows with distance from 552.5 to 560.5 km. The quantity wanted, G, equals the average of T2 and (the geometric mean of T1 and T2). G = 61.2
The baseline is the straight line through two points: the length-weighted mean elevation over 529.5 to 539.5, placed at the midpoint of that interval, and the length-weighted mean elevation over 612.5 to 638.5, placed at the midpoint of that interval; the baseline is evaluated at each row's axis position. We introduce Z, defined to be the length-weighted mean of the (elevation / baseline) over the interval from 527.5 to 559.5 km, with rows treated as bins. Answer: 0.938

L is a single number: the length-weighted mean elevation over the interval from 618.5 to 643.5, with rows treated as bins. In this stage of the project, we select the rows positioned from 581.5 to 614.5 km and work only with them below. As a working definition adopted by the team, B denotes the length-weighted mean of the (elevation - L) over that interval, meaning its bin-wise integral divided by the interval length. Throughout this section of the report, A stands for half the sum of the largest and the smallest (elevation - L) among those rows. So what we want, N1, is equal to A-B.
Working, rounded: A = 4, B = 4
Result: 0.0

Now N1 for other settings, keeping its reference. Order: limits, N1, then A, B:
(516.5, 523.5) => -0.5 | 26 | 27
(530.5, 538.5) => -0.2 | 28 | 28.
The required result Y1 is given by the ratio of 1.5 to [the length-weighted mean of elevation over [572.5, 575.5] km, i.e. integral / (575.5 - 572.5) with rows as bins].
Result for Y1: 0.024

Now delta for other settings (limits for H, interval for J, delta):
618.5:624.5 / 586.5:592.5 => 2.6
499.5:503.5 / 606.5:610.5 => 1.0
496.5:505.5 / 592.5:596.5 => 1.8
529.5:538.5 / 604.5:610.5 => 1.6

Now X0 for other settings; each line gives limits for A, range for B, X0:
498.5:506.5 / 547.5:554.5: 1.35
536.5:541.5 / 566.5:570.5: 0.95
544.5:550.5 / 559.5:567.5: 0.34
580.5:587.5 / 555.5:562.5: 0.76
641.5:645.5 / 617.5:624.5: 0.88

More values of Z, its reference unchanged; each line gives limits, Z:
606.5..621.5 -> 0.933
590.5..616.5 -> 0.941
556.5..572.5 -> 0.956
